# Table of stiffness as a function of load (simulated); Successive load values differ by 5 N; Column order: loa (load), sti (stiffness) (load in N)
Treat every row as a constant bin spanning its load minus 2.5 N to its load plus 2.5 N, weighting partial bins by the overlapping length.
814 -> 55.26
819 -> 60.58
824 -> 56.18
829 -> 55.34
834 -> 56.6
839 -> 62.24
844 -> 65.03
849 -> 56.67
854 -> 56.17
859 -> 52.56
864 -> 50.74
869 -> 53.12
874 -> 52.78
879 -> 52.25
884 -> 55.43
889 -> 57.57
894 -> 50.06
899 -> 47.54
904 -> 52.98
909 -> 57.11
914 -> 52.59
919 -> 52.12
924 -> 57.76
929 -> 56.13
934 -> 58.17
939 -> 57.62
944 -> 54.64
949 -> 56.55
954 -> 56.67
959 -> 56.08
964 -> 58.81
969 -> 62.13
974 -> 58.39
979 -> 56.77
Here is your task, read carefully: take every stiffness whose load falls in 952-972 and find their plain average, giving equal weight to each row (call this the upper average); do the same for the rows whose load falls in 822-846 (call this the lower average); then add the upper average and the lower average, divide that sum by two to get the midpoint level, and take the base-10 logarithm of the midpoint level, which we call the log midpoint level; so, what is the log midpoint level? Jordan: 1.769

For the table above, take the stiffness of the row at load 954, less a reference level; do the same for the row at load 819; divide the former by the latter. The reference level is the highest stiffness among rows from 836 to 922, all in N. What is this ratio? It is 1.88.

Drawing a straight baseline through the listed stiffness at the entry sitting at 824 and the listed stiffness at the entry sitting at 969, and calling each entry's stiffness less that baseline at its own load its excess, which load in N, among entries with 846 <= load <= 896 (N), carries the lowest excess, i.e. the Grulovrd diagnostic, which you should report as 894 N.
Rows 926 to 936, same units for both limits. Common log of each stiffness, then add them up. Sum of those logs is 3.5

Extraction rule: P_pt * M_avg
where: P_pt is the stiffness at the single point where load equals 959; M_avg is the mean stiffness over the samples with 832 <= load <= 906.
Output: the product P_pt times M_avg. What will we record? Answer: 3072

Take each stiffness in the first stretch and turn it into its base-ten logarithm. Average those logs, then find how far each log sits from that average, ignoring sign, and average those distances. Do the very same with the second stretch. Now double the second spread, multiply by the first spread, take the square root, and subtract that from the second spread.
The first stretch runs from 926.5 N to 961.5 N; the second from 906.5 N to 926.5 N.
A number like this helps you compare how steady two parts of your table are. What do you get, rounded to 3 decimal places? 0.004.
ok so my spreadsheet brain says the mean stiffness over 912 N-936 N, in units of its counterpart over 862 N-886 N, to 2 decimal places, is 1.05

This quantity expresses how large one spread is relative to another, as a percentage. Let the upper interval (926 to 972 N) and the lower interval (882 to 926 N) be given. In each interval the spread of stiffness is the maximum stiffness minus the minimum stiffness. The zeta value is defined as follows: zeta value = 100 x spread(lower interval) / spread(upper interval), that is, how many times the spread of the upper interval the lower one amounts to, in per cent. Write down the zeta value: 136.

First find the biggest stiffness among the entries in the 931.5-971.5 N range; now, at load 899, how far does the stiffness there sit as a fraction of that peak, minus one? -0.23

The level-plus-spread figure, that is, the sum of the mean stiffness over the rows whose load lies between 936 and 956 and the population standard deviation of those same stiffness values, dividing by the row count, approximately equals 57.5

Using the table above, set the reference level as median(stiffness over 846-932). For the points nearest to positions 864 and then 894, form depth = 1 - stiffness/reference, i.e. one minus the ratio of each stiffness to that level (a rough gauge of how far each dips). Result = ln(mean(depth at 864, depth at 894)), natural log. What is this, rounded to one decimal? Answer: -3.0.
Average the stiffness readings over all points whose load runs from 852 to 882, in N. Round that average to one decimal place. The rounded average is 52.9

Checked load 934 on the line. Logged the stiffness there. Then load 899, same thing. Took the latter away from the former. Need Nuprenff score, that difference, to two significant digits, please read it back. 11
